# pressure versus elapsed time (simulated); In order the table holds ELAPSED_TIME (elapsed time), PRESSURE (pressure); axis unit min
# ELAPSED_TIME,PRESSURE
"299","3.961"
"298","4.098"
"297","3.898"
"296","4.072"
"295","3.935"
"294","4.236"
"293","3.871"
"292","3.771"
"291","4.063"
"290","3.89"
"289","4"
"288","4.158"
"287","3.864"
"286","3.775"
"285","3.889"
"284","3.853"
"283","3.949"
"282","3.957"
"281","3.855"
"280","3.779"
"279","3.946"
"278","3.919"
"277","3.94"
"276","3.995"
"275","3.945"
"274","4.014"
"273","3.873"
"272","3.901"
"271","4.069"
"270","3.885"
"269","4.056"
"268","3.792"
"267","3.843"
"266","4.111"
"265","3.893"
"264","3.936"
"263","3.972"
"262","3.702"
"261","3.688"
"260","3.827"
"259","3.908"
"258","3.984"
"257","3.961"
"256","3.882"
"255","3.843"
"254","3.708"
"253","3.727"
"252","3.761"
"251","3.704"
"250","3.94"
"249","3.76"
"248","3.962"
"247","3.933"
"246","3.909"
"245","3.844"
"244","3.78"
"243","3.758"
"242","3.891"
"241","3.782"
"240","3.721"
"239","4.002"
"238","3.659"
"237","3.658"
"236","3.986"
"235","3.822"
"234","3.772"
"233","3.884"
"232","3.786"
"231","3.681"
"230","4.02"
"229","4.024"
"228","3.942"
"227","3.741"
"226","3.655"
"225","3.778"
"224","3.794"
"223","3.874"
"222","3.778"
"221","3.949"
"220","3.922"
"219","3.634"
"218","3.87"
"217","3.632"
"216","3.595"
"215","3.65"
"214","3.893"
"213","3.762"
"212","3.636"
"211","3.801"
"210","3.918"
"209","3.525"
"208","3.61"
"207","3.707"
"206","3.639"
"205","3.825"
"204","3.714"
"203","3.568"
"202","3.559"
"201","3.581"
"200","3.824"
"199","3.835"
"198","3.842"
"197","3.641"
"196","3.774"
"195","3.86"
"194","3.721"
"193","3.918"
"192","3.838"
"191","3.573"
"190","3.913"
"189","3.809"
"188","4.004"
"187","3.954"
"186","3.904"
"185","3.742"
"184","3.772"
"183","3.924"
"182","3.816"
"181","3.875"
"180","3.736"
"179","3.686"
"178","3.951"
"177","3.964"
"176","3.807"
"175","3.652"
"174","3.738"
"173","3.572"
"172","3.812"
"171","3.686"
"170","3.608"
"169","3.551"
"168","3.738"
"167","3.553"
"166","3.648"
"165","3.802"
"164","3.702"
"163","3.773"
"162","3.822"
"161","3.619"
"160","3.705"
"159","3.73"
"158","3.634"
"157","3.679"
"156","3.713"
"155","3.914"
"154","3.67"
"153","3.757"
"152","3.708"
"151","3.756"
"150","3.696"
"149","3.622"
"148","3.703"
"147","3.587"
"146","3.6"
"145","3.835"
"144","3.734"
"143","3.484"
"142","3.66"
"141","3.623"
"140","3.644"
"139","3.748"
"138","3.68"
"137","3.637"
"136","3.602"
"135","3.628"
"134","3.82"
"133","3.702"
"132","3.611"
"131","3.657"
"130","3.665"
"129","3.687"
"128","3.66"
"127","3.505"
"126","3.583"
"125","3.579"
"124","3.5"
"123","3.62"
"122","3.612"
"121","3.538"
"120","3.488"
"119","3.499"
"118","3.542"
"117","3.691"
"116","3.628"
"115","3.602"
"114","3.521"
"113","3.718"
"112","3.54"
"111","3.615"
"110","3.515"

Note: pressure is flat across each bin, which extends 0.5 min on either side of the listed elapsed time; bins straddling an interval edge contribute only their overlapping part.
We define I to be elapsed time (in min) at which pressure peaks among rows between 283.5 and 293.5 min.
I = 288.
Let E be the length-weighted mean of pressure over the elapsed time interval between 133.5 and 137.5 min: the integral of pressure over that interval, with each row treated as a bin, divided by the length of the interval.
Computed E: 3.67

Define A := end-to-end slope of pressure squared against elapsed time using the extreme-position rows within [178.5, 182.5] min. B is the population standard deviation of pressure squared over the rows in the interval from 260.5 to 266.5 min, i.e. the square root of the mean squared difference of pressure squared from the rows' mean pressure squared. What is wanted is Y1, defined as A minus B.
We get -0.83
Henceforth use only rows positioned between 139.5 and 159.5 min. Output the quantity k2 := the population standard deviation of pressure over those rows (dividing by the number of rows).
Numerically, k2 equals 0.09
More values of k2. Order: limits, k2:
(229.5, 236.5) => 0.11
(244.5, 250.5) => 0.07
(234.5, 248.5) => 0.11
